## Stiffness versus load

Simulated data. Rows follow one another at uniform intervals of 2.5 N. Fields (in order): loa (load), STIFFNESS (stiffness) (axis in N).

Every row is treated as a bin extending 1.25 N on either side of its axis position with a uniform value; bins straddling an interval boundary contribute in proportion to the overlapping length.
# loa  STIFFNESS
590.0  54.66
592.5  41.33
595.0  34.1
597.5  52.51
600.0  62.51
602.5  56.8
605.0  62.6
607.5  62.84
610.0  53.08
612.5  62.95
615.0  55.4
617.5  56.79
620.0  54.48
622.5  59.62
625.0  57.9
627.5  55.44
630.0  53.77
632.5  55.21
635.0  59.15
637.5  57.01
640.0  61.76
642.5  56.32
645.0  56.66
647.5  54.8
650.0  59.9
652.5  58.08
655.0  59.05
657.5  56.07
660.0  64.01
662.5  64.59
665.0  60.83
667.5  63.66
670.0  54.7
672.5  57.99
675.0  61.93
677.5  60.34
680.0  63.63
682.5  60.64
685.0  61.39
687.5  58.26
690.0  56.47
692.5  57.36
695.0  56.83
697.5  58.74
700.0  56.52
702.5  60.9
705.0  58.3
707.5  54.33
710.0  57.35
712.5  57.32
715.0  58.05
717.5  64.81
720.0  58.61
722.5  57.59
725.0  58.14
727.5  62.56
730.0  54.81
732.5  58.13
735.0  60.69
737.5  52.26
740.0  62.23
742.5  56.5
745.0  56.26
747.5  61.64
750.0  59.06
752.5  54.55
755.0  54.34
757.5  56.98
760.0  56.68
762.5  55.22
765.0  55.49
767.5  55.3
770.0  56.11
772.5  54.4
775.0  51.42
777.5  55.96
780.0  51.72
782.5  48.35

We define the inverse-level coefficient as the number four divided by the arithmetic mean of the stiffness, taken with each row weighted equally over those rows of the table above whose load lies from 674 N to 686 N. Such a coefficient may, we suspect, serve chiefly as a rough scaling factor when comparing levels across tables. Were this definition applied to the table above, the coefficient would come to 0.065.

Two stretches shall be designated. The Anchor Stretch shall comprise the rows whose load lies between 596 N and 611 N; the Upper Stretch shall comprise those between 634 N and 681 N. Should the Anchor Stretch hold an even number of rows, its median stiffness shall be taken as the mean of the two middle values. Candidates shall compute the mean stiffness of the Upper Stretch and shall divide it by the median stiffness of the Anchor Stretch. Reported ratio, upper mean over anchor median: 1.00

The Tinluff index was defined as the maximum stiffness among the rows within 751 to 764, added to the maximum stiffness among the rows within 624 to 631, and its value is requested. 115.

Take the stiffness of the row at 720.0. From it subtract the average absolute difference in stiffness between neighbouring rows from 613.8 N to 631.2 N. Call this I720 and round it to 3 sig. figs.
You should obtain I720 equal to 56.2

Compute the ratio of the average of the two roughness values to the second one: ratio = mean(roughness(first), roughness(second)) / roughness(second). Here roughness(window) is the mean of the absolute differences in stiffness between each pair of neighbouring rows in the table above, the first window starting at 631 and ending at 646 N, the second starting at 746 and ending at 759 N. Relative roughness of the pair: 1.17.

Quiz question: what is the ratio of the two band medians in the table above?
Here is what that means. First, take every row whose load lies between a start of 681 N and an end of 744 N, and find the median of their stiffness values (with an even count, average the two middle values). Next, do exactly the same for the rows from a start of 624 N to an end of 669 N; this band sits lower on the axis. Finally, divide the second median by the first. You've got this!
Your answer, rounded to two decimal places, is 1.00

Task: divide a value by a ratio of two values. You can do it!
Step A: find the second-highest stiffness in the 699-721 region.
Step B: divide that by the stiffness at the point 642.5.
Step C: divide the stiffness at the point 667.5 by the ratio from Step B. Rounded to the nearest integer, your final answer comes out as 59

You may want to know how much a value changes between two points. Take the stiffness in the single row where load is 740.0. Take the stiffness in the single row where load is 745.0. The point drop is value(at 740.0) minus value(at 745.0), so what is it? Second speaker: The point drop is 6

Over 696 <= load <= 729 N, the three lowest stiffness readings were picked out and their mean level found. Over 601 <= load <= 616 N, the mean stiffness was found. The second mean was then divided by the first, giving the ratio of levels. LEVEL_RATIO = 1.05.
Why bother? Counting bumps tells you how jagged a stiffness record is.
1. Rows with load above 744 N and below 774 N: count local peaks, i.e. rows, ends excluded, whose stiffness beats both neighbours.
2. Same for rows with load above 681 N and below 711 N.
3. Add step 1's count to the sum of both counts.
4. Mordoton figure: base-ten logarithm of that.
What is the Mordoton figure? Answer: 1.079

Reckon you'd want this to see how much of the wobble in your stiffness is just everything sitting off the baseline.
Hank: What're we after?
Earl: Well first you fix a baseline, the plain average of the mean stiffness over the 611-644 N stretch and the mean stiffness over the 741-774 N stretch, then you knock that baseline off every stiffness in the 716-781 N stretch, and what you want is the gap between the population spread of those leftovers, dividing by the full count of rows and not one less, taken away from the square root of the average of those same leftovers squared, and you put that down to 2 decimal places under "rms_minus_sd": 0.00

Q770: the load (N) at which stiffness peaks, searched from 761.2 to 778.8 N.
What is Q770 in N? 770.0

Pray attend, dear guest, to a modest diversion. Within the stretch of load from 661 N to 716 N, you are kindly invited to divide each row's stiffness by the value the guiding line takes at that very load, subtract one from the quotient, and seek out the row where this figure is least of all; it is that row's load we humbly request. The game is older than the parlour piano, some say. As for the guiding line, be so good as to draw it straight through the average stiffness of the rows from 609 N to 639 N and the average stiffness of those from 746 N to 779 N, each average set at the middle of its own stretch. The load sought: 707.5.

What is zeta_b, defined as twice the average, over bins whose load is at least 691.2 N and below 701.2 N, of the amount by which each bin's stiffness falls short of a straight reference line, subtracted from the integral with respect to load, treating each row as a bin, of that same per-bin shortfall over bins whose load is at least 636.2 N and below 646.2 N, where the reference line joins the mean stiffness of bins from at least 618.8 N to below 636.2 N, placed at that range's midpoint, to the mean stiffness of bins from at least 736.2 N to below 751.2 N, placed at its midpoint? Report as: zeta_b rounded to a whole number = -13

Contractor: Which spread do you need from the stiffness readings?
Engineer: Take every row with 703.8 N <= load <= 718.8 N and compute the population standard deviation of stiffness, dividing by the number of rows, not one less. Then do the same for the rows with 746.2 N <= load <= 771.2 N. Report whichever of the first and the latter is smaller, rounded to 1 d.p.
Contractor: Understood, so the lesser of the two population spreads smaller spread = 2.1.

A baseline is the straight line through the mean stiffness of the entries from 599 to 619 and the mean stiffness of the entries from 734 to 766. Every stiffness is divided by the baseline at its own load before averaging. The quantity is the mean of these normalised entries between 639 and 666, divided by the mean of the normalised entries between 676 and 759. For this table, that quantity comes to 1.00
